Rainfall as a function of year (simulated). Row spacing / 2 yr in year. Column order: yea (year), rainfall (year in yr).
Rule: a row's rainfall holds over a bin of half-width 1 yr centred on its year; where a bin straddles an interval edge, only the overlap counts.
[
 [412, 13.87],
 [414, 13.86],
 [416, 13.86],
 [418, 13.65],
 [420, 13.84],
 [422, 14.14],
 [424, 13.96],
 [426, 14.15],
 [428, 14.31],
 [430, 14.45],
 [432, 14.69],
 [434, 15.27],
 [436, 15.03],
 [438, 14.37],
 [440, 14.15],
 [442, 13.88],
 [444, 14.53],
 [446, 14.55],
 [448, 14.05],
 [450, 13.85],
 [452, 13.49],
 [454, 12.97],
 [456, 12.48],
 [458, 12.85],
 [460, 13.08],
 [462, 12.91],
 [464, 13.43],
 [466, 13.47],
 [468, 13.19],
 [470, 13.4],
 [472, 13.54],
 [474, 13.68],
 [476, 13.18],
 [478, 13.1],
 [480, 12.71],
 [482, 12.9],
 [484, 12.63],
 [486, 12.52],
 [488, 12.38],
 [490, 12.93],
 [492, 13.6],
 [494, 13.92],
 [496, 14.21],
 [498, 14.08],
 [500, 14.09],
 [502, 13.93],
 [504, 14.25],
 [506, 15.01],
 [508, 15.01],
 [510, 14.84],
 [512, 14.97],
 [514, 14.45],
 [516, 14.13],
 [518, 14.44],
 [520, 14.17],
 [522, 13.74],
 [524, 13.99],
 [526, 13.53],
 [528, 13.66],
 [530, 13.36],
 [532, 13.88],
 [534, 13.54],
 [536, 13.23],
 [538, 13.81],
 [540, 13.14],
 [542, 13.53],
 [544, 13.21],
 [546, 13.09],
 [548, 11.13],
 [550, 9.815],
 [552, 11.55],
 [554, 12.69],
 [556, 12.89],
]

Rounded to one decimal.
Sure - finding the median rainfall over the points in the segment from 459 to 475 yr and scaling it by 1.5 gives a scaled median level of 20.1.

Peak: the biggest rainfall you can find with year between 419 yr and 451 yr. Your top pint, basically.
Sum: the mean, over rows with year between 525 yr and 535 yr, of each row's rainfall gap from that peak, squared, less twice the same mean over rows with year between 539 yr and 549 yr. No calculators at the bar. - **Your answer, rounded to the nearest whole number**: -11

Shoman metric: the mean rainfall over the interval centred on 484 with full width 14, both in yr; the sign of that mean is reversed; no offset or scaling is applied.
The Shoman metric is -12.7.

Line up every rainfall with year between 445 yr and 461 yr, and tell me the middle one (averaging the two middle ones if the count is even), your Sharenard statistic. 13.3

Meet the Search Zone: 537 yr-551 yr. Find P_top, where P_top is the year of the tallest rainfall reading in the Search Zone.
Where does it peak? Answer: 538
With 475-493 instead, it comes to 492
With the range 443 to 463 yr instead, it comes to 446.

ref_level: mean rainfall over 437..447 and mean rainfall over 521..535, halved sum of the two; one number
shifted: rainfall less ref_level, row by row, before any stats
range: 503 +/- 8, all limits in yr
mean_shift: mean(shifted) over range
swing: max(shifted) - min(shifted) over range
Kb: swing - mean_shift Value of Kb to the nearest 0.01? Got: 0.64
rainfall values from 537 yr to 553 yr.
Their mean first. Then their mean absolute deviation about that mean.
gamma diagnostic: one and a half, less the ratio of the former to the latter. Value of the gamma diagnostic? -9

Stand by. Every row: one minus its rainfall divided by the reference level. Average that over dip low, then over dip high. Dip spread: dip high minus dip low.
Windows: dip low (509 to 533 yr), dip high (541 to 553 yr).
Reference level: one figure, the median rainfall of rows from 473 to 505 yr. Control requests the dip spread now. 0.15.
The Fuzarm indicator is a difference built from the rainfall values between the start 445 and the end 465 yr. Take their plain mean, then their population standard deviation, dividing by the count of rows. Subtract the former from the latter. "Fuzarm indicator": -12.8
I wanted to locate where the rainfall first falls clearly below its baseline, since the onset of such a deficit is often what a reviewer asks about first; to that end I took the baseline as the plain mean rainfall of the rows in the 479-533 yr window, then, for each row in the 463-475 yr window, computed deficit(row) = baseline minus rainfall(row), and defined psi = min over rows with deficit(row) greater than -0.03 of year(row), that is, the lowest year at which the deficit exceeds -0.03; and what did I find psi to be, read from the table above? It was 464 yr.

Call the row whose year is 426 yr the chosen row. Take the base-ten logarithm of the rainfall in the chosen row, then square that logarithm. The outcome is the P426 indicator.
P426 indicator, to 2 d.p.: 1.32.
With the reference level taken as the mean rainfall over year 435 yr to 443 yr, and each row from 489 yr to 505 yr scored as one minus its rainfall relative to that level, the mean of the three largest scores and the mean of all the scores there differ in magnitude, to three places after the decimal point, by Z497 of 0.027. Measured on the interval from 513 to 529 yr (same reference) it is 0.026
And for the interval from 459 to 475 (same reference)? 0.019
